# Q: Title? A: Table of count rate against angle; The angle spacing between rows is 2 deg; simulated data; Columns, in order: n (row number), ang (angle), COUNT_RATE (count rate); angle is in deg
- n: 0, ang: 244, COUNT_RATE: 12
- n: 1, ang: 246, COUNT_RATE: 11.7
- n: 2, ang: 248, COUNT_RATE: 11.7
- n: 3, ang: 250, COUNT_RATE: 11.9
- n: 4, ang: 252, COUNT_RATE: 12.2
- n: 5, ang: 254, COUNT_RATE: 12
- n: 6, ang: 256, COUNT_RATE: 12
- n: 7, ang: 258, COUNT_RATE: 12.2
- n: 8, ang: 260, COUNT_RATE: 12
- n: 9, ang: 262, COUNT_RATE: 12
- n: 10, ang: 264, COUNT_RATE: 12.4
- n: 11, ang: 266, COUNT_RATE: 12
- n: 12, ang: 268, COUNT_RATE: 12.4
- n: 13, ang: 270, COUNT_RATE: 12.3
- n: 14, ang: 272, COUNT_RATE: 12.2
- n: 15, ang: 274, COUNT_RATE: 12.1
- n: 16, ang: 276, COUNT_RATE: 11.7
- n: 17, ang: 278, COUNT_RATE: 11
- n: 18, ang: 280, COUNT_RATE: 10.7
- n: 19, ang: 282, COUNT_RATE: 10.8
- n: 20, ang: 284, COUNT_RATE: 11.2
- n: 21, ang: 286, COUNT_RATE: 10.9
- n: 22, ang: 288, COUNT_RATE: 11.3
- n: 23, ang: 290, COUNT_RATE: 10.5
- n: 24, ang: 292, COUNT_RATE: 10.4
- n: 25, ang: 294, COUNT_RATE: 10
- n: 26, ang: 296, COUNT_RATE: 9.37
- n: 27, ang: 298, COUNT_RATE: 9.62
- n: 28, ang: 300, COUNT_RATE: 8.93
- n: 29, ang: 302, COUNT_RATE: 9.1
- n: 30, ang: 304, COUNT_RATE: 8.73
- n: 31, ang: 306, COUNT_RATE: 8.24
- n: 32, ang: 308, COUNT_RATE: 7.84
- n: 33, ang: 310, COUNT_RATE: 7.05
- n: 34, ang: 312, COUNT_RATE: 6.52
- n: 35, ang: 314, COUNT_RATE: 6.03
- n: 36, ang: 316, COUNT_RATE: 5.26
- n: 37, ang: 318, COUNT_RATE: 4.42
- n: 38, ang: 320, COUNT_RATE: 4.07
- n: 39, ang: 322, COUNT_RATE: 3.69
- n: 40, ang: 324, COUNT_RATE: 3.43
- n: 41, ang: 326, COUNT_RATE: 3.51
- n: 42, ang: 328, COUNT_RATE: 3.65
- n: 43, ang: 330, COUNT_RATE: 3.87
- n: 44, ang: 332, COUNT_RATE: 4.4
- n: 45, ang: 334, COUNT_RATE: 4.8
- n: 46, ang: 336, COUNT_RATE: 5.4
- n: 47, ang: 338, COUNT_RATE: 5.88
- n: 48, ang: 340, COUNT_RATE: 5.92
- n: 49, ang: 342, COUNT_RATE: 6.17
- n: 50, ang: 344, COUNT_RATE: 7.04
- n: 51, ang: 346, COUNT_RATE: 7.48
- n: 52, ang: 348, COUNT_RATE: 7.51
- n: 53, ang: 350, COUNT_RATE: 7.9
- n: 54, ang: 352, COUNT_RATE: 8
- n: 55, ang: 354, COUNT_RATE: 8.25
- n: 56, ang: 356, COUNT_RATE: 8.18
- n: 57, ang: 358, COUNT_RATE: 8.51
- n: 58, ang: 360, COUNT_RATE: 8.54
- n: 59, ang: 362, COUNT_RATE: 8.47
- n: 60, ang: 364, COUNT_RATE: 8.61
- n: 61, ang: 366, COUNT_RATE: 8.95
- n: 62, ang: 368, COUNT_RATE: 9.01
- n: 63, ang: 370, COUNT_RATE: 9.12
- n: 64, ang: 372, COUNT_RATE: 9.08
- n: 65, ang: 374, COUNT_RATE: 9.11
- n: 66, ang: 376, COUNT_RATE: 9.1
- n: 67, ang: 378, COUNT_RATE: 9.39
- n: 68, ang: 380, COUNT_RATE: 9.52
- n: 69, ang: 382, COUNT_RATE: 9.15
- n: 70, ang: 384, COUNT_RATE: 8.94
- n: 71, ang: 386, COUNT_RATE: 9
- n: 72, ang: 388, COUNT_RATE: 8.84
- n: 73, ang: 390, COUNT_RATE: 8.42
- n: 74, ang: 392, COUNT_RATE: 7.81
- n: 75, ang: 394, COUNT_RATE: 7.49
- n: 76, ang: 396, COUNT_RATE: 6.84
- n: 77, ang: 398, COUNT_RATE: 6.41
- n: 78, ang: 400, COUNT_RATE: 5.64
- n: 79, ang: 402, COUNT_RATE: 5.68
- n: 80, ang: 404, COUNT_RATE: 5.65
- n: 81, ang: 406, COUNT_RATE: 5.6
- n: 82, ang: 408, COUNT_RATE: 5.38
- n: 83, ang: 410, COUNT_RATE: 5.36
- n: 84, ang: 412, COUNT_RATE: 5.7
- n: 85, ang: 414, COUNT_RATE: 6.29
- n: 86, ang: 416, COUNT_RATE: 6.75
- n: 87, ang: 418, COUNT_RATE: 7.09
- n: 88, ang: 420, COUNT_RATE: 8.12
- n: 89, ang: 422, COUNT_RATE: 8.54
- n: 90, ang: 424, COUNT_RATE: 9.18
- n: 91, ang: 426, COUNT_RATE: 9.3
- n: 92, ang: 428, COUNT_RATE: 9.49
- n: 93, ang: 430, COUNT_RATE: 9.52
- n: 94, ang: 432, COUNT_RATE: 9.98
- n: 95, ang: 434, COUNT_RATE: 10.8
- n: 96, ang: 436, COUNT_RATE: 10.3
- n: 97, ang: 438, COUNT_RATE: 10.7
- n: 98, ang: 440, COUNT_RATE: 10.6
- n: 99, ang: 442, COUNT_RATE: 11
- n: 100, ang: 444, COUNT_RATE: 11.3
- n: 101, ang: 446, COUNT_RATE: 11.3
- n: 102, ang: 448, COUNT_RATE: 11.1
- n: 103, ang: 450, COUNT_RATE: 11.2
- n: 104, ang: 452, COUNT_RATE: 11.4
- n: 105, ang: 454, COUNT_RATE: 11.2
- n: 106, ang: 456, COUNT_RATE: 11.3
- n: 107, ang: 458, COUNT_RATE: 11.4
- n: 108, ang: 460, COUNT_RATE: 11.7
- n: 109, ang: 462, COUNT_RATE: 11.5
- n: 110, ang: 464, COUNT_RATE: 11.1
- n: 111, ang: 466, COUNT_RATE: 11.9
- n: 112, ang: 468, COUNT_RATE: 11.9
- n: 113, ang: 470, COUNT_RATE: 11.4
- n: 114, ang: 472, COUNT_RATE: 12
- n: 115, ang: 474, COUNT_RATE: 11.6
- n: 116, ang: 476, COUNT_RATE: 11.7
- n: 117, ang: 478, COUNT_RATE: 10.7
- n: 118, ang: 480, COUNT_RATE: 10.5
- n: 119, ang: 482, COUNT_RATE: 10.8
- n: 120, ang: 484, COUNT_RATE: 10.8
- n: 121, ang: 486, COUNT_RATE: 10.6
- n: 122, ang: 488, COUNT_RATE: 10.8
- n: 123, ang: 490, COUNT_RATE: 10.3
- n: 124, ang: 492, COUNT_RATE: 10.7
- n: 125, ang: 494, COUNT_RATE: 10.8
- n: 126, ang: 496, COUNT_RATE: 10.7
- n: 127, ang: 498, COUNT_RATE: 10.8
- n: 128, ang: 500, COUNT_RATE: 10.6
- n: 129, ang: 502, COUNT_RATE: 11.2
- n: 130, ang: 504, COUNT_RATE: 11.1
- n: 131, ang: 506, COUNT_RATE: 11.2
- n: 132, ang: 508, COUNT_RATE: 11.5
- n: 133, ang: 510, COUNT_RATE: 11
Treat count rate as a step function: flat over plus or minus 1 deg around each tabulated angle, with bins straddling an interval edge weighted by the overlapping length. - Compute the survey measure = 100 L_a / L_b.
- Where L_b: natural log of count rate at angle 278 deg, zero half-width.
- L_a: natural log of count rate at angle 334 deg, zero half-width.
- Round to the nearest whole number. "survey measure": 65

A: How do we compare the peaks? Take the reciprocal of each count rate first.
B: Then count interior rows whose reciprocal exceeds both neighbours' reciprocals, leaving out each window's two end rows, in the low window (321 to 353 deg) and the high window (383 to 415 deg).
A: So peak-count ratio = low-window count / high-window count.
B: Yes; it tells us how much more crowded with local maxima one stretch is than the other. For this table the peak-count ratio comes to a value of 0.5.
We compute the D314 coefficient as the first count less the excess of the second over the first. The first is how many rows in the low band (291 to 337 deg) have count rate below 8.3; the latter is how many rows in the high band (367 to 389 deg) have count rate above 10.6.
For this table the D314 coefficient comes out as 32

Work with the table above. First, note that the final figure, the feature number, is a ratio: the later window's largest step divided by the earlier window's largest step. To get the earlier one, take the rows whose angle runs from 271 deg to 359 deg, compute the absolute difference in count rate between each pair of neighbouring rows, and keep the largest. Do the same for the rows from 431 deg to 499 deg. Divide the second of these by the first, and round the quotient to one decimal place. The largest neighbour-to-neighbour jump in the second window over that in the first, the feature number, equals 1.1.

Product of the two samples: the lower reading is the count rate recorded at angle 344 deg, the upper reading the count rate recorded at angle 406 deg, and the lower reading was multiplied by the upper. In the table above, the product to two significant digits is 39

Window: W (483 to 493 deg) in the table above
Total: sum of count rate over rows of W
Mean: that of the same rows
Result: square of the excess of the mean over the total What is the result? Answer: 1811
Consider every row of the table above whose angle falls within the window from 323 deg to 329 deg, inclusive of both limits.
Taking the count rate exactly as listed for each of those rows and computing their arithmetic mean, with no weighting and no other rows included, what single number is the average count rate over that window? 3.5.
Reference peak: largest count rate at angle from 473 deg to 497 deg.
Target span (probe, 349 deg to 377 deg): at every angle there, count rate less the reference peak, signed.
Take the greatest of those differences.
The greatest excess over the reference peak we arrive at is -3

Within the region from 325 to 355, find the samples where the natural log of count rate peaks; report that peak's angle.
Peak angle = 354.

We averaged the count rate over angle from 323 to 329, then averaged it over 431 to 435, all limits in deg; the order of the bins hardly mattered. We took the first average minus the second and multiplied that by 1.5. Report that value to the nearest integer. -10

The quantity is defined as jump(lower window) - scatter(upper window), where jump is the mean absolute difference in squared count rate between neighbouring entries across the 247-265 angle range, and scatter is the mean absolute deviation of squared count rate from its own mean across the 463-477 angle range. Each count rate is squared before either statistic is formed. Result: -1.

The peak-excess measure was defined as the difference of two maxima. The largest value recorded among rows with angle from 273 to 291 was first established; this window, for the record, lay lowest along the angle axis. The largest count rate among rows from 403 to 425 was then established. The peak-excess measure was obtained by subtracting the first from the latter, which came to -3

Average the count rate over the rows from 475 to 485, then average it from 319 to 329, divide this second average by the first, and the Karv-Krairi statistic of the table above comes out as 0.34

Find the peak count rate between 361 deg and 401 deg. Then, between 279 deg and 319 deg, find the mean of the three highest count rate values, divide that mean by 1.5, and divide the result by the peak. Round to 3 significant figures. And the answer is 0.780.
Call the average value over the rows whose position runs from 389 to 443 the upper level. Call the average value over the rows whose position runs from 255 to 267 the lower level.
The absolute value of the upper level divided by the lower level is 0.65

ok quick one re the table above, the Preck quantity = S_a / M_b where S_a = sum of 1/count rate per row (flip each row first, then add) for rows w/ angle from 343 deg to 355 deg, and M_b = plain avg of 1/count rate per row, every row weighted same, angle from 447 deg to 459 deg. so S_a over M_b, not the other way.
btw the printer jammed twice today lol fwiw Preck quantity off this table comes 8.8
